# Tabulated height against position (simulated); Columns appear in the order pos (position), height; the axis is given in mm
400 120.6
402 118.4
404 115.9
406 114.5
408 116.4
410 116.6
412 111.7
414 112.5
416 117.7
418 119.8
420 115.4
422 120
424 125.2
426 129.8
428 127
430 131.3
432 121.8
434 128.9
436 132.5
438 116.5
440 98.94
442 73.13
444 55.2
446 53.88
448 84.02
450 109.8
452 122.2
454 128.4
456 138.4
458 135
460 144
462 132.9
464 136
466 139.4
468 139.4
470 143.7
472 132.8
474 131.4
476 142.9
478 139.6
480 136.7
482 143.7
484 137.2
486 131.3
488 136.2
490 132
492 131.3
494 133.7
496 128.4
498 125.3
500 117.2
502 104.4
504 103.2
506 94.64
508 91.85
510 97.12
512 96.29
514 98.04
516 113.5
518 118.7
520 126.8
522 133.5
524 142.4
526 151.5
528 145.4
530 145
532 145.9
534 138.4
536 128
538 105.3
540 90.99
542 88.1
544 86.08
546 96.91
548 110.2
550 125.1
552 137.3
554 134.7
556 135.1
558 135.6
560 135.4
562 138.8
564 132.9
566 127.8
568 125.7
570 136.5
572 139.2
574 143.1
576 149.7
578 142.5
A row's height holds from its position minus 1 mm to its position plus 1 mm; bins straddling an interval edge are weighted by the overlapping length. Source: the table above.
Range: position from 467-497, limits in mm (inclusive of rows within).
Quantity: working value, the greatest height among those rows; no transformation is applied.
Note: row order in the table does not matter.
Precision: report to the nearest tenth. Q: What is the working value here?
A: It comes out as 143.7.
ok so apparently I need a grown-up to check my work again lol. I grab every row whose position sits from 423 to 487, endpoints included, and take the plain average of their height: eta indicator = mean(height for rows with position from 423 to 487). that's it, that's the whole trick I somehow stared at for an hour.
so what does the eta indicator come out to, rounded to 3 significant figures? 123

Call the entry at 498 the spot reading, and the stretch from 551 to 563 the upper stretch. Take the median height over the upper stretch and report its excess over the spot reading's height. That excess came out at 10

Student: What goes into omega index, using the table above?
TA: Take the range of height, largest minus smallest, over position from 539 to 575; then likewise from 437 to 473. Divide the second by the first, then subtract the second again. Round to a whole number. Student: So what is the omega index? -89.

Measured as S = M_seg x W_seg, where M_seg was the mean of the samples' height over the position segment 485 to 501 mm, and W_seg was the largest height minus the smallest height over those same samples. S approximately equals 2459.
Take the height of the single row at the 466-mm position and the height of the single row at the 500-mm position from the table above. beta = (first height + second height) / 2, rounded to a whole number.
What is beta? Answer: 128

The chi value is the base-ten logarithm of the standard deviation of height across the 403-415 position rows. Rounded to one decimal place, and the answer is 0.3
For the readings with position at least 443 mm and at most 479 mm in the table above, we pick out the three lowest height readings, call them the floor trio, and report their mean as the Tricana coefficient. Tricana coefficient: 64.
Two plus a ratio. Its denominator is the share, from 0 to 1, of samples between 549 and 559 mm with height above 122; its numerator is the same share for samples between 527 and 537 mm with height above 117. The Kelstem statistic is 3.0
